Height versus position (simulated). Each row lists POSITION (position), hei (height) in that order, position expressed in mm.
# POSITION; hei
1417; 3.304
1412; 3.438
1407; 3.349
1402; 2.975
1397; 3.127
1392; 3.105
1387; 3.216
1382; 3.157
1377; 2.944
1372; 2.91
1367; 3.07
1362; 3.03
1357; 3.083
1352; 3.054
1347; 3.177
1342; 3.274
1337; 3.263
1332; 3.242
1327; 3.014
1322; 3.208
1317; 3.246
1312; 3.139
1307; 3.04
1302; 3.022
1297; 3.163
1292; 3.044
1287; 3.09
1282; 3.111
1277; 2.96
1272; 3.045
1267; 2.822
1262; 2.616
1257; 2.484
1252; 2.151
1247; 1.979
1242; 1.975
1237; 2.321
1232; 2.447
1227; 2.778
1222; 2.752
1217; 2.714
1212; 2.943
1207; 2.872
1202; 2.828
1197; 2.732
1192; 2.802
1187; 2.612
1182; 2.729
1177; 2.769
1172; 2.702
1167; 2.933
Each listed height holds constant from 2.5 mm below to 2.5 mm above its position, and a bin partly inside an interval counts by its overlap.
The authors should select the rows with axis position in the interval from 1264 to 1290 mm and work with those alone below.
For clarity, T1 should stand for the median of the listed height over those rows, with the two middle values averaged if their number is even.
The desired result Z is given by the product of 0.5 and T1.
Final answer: 1.52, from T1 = 3.0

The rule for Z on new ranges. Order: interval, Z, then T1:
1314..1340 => 1.62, 3.2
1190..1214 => 1.41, 2.8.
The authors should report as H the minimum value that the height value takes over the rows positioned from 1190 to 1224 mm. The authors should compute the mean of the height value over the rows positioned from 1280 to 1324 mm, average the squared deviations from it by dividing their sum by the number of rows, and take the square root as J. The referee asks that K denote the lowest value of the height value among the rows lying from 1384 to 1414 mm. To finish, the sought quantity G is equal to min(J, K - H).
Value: 0.07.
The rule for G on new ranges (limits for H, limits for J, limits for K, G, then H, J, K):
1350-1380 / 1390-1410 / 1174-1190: -0.30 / 2.91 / 0.13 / 2.612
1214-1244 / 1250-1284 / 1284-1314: 0.32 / 1.975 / 0.32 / 3.022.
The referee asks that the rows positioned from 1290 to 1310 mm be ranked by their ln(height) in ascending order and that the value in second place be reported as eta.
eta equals 1.11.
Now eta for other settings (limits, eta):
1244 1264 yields 0.77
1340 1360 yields 1.13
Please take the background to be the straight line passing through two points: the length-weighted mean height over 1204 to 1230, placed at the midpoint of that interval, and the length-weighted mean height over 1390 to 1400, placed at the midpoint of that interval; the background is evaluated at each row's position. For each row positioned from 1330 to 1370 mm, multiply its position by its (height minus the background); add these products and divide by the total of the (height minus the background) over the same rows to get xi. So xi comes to 1339.4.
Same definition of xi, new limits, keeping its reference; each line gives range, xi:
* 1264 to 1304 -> 1288.7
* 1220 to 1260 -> 1244.3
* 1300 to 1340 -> 1322.4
